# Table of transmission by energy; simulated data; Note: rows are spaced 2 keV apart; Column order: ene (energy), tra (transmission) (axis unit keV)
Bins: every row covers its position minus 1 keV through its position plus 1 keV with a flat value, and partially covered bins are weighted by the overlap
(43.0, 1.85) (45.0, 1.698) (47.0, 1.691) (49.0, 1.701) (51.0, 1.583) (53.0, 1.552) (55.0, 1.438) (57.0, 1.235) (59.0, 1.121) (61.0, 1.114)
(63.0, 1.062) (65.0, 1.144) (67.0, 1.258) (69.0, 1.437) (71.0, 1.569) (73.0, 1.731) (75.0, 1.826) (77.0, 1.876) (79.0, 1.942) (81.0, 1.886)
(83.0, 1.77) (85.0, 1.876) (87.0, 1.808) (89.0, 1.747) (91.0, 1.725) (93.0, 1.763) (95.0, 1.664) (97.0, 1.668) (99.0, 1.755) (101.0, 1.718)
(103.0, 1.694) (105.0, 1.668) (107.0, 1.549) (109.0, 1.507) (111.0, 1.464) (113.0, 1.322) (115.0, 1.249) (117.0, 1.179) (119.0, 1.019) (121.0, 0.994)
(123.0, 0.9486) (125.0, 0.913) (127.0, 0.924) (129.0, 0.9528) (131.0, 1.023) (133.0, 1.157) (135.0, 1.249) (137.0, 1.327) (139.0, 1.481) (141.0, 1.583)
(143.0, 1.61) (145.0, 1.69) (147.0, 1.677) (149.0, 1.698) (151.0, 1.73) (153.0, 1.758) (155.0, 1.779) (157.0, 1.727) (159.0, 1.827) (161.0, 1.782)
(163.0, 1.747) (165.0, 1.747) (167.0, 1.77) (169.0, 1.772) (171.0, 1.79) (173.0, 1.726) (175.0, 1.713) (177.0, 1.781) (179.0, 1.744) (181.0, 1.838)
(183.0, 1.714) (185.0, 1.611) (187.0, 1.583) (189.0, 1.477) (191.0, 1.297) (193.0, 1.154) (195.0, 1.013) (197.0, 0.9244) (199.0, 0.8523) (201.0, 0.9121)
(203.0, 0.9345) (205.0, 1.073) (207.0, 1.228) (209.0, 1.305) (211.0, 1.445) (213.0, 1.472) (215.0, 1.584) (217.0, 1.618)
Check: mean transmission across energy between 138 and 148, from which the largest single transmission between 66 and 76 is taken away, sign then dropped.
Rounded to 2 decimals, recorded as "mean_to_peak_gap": 0.22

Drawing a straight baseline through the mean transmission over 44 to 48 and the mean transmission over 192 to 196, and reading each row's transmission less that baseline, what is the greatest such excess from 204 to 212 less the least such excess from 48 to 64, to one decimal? 1.0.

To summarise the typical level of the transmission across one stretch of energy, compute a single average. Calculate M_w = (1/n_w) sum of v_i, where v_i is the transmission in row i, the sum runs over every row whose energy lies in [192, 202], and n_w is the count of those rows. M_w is 1.0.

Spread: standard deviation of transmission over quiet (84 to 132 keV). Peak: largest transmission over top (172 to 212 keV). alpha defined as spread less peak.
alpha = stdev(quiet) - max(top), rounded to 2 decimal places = -1.50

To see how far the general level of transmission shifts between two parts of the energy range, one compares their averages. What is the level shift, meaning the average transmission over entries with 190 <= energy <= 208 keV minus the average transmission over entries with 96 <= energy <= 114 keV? -0.6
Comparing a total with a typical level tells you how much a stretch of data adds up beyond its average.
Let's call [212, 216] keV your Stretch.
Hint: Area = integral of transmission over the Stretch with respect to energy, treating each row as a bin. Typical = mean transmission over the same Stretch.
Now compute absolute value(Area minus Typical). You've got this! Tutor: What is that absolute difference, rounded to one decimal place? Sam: 4.6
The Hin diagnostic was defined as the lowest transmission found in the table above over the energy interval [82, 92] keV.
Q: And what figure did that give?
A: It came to 1.725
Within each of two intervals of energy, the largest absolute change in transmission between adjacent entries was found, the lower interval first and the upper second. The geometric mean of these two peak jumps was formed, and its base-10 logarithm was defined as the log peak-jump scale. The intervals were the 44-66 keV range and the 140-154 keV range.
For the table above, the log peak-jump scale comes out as -0.89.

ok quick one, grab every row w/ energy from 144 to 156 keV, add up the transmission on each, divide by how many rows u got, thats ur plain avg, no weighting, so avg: 1.72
